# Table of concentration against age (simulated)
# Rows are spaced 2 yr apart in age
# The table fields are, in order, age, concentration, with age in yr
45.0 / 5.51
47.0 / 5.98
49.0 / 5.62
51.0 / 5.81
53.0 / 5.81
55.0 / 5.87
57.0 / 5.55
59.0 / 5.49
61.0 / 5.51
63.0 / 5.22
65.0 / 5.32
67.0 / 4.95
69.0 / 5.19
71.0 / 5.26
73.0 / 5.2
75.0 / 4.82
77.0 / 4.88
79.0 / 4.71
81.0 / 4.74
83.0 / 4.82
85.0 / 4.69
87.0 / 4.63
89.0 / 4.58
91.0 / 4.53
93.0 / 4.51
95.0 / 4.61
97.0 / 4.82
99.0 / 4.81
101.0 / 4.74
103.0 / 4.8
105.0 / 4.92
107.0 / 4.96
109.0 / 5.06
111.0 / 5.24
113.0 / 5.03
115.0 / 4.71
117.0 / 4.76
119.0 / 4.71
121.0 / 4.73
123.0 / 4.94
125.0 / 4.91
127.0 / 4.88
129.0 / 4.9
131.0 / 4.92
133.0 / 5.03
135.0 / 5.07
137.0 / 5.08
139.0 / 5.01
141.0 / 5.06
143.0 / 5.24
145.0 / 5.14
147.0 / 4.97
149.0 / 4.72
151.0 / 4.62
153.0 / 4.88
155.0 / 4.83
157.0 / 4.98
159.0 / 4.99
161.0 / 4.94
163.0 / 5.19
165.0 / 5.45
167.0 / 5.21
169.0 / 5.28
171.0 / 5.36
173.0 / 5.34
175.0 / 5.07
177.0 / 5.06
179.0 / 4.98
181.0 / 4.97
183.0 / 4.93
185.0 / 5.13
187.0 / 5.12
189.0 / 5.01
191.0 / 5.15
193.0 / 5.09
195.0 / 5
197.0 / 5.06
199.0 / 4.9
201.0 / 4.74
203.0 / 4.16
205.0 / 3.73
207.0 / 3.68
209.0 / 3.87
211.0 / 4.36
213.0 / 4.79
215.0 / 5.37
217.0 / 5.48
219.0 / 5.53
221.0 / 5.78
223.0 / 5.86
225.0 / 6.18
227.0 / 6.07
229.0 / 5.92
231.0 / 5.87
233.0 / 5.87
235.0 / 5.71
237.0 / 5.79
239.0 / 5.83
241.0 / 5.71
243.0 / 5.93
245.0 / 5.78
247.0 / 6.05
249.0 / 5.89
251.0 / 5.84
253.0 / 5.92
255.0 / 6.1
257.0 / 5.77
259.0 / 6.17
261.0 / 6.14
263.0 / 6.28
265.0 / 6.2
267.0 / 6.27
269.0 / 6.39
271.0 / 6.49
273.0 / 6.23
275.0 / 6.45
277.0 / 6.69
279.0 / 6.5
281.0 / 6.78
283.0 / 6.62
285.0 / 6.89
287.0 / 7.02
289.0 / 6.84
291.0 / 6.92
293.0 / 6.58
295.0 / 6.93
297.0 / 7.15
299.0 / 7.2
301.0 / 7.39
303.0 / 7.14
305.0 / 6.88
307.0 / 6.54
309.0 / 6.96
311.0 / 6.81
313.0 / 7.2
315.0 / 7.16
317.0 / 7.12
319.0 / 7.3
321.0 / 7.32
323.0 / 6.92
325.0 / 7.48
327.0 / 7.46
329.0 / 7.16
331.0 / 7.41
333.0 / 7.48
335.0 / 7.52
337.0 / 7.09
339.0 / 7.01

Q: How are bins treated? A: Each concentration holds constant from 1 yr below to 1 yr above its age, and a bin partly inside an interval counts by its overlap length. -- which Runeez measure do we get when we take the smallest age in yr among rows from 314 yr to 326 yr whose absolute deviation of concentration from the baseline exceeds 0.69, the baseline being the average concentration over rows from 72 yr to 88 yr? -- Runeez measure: 315.0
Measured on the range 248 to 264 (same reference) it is 249.0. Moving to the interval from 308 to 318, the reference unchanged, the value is 309.0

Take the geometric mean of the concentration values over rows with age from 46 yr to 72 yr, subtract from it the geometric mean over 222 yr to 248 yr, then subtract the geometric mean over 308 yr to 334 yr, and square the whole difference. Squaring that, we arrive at 58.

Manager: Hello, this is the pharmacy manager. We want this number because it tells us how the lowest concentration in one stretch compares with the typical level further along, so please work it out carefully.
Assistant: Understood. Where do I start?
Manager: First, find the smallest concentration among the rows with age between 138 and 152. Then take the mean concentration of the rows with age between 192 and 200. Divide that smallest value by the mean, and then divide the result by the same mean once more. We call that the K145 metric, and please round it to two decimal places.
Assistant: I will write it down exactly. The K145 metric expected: 0.18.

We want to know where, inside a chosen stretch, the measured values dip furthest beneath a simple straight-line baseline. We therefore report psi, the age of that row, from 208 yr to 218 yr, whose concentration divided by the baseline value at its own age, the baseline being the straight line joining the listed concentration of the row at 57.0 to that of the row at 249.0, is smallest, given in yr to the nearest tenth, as 209.0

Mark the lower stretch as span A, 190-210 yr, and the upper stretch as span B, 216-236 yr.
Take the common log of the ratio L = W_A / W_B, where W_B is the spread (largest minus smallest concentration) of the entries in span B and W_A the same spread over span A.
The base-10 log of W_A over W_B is 0.32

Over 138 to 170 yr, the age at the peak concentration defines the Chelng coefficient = 165.0 yr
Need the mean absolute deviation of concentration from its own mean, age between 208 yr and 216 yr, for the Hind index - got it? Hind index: 0.48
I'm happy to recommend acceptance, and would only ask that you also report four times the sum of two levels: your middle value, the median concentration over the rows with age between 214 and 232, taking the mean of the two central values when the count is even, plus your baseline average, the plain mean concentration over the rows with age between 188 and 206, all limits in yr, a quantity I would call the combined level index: 42.5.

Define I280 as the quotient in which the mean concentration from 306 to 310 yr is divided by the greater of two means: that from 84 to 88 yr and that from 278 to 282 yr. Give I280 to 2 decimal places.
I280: 1.02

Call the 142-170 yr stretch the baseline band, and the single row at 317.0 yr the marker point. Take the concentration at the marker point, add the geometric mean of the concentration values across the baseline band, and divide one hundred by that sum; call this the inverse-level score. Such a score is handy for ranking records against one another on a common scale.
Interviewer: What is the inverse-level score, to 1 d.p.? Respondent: 8.2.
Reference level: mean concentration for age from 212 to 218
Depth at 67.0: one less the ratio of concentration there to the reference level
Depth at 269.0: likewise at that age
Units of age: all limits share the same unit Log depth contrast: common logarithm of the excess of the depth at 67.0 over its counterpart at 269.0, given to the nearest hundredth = -0.56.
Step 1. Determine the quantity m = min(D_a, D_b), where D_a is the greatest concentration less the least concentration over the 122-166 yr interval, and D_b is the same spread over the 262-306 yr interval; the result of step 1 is 0.830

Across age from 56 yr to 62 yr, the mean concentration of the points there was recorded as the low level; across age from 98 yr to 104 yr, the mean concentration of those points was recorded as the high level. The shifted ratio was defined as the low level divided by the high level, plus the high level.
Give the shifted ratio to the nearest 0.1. 5.9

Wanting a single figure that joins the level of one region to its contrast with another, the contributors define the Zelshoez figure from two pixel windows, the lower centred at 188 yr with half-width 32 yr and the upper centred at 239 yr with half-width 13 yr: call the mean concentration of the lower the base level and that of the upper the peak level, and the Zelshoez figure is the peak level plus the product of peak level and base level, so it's 34.8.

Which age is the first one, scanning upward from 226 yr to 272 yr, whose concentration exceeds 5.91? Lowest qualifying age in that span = 227.0 yr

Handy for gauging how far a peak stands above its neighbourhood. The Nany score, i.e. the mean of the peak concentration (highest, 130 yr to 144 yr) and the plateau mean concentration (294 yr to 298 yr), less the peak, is 0.90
